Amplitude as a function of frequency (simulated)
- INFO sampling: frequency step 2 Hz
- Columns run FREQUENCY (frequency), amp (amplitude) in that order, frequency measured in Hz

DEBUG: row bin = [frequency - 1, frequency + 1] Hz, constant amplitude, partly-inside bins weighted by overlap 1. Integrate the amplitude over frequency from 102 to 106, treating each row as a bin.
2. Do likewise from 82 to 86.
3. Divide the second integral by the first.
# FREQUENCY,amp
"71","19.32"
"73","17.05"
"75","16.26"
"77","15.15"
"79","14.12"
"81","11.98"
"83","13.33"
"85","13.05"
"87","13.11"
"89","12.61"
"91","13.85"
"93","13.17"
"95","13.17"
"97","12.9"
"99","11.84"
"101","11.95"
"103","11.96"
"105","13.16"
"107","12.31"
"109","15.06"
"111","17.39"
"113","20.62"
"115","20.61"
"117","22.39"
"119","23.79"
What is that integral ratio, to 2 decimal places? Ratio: 1.05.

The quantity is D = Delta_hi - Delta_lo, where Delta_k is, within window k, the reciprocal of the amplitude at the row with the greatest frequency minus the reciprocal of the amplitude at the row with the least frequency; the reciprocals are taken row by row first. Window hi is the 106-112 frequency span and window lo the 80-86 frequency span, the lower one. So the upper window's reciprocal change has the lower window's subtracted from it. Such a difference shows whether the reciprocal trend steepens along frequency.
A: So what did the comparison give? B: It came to -0.017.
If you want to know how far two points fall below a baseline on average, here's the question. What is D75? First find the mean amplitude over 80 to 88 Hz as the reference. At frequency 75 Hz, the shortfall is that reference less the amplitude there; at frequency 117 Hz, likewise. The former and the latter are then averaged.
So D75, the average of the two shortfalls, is -6.5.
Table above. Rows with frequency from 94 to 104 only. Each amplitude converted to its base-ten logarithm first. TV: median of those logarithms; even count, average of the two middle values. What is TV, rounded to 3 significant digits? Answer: 1.08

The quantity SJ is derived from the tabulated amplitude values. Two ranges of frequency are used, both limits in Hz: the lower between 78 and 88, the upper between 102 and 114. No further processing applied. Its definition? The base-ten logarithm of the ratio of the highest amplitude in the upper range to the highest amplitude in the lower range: 0.16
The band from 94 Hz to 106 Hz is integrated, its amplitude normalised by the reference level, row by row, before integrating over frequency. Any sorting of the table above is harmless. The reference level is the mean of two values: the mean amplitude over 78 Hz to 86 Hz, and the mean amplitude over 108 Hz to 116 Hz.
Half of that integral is 4.8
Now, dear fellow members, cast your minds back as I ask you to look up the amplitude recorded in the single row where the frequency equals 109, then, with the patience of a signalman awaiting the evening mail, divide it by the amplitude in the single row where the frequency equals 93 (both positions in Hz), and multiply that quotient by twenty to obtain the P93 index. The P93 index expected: 22.9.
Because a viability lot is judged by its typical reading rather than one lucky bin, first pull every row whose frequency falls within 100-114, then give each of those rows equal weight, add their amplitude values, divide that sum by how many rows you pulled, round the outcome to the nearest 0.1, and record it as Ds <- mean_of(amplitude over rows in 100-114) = 14.6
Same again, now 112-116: 20.6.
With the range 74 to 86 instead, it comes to 14.0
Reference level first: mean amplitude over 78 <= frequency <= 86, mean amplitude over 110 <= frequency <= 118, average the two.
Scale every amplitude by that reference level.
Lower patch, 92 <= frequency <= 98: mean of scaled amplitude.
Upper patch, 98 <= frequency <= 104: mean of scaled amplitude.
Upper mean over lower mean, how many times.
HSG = 0.91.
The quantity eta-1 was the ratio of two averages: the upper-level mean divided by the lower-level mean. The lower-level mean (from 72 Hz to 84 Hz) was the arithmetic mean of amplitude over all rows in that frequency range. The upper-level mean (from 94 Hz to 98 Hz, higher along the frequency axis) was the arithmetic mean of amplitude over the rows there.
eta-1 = 0.89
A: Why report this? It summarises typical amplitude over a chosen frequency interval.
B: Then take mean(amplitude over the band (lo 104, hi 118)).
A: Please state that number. 17.4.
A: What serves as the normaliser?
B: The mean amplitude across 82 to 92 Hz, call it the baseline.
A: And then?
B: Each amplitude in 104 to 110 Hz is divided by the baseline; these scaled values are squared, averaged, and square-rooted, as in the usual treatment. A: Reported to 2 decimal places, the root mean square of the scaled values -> 1.03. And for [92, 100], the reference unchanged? 0.97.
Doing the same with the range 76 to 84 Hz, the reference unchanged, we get 1.04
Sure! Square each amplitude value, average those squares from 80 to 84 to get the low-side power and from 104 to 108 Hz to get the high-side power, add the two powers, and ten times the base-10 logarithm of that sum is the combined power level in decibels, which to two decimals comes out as 25.09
